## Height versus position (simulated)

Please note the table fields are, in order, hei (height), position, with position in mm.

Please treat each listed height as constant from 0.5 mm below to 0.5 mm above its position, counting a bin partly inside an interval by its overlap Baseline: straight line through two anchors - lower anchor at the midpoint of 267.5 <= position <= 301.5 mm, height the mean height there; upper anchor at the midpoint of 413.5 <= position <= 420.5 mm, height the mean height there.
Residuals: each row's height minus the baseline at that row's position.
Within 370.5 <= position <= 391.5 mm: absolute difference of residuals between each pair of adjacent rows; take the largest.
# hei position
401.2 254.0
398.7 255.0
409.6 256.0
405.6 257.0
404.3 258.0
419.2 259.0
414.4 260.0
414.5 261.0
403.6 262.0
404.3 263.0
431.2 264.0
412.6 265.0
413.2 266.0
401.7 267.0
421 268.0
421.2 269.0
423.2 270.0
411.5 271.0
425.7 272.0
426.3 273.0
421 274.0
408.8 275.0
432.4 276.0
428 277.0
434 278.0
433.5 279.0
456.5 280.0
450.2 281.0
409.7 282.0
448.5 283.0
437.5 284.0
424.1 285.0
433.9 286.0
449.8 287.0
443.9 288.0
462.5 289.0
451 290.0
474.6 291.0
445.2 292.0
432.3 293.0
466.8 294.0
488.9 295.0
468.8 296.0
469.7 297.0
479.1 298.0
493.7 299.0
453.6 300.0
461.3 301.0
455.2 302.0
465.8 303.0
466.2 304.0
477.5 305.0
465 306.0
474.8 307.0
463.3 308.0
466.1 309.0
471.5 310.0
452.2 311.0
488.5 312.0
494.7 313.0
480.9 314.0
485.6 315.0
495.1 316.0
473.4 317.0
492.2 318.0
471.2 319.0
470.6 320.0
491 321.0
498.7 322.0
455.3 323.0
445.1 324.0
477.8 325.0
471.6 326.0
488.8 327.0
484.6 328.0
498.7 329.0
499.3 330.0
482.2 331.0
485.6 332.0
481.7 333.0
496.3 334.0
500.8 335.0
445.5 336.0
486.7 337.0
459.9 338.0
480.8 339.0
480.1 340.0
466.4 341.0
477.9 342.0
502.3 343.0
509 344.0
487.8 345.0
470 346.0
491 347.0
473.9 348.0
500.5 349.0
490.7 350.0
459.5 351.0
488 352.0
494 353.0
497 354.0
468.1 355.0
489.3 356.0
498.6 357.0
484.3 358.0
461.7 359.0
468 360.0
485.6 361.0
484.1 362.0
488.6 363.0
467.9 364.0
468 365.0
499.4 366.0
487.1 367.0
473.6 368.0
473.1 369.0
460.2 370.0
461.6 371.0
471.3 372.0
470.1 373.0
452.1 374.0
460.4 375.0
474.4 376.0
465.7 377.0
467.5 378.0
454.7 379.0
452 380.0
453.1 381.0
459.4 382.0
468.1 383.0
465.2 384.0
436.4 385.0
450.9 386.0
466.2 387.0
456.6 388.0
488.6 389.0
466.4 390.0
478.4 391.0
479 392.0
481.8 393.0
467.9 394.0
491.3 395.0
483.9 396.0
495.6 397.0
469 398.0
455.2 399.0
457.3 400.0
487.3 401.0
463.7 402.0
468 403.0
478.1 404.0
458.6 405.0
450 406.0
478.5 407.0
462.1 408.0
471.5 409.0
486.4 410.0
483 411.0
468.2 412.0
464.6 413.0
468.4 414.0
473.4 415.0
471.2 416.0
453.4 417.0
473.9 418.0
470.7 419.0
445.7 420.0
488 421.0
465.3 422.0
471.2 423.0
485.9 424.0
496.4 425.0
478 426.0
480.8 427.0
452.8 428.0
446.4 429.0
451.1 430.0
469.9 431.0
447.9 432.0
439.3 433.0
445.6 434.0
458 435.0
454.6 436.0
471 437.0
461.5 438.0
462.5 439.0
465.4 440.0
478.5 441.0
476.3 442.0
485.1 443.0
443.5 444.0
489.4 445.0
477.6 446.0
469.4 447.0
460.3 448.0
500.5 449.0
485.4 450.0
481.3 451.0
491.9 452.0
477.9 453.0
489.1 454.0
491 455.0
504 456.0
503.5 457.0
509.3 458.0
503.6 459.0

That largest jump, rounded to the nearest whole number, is 32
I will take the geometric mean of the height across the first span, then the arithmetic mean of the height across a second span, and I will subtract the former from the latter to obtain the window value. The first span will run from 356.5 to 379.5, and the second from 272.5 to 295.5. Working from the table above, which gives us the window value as -31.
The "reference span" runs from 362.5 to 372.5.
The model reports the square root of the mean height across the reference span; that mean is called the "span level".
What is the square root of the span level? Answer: 21.8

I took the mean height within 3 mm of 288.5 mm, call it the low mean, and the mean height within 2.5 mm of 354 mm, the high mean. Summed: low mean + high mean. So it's 940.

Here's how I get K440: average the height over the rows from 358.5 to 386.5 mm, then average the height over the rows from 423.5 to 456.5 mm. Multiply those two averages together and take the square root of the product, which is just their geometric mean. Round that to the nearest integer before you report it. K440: 469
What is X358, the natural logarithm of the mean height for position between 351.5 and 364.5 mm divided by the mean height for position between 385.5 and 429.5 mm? 0.024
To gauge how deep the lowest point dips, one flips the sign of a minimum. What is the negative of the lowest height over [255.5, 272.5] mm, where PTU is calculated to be -402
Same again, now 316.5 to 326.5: -445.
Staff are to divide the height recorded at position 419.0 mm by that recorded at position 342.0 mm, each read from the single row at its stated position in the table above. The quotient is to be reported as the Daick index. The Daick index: 0.98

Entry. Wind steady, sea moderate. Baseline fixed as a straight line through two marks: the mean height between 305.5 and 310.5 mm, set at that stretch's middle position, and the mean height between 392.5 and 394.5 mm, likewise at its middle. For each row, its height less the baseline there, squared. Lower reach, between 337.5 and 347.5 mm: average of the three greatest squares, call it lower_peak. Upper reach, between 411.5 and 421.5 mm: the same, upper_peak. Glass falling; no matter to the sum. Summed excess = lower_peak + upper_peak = 1494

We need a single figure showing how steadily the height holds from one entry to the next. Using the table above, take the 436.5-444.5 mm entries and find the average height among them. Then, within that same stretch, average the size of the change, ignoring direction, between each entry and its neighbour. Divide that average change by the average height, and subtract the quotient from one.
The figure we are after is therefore 0.976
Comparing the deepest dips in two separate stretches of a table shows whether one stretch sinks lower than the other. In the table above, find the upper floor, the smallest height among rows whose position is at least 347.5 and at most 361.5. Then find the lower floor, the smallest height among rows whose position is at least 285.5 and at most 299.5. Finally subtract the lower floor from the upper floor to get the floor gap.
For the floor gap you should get 27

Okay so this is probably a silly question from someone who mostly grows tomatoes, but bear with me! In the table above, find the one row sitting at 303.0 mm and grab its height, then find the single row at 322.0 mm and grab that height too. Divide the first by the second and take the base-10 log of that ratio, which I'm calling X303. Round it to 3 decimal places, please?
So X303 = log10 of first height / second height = -0.030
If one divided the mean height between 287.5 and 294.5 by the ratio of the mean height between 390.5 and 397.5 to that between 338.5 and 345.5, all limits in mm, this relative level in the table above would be 457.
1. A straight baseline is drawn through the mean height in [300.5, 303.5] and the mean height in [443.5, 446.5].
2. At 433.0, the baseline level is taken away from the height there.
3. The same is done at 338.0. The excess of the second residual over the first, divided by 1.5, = 18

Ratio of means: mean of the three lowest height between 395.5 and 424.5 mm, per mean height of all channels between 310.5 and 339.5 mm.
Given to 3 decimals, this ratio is 0.936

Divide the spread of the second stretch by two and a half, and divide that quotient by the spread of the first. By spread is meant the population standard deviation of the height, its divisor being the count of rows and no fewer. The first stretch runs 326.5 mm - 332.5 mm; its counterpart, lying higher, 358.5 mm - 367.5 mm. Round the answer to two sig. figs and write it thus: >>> 0.72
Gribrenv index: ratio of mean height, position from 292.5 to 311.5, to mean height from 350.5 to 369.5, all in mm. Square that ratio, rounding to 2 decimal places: 0.94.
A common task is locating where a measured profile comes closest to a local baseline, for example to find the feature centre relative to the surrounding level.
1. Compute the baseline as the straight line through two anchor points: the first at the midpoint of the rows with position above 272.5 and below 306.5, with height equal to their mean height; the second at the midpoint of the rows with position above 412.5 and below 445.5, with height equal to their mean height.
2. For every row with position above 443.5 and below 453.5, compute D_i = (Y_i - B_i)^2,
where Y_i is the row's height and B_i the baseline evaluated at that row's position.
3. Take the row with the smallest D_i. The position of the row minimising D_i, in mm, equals 447.0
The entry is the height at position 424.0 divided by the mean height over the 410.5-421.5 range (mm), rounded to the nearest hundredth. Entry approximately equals 1.04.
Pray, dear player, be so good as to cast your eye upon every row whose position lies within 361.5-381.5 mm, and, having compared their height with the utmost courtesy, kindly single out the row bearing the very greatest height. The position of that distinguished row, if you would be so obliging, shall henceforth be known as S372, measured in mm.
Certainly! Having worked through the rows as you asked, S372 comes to 366.0 mm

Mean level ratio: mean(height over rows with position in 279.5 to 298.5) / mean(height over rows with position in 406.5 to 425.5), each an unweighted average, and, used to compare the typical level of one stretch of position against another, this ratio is 0.96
